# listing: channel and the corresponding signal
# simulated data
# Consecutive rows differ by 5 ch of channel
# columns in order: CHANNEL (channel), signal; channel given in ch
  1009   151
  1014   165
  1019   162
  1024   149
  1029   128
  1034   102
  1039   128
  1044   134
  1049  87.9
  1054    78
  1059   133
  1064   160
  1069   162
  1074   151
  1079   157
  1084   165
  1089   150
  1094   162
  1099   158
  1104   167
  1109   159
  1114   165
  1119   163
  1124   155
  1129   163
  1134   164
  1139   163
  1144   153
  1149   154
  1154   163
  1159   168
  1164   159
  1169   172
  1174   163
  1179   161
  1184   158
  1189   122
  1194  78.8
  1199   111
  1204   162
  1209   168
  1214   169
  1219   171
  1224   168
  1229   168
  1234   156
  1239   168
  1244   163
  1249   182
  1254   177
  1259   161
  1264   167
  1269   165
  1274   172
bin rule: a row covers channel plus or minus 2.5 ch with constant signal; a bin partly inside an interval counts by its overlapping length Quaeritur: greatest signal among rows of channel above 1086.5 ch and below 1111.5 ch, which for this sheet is 167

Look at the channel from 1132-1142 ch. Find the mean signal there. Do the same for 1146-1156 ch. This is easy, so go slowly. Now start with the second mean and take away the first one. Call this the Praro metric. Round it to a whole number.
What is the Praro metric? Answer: -5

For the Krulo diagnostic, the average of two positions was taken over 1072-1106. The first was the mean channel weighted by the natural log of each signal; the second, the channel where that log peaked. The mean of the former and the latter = 1096.5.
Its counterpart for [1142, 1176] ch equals 1164.0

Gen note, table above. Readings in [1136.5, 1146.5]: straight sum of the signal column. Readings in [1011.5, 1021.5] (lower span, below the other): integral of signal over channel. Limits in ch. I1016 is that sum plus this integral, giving 1951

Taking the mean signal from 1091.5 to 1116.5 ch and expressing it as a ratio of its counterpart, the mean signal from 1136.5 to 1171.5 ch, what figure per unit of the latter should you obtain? 1.0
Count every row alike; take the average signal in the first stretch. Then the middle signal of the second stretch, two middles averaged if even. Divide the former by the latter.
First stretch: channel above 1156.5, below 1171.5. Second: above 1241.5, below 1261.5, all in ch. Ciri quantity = 0.978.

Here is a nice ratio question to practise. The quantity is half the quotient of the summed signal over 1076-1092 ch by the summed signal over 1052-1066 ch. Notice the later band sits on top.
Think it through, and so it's 0.636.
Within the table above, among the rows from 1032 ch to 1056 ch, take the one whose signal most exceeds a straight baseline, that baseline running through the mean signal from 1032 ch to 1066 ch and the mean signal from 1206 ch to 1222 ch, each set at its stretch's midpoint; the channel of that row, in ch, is 1044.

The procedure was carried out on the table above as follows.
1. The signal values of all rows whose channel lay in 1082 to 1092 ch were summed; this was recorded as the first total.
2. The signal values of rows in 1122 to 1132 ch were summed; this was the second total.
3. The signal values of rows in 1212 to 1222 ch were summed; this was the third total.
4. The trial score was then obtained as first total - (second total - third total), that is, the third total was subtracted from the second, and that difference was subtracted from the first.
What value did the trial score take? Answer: 337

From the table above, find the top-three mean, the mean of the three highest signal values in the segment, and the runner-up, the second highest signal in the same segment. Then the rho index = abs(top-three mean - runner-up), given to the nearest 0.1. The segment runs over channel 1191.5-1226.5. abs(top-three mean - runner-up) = 0.3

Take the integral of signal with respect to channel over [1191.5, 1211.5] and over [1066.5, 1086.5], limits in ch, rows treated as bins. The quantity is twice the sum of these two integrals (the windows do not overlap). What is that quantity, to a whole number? 11548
